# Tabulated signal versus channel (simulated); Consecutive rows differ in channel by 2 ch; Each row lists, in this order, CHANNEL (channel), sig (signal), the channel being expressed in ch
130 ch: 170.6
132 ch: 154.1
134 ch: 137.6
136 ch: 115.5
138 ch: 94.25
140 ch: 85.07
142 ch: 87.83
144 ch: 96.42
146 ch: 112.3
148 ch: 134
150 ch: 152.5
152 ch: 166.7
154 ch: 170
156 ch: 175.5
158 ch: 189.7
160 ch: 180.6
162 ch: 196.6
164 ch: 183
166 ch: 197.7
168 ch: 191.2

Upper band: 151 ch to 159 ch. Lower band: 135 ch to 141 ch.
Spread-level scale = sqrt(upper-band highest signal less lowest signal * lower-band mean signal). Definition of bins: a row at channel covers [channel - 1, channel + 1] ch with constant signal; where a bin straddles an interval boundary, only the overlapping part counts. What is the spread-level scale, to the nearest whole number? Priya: 48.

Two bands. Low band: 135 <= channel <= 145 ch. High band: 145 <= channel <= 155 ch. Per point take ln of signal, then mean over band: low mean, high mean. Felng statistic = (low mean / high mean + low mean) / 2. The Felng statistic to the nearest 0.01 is 2.74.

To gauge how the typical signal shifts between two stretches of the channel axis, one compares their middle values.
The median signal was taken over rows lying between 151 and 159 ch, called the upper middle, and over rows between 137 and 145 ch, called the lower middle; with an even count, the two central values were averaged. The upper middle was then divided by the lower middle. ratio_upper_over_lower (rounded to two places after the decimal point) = 1.90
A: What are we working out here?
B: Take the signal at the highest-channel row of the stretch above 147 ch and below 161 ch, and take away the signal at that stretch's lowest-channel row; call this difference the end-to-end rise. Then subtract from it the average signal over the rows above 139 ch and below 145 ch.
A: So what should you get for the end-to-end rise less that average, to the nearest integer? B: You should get -43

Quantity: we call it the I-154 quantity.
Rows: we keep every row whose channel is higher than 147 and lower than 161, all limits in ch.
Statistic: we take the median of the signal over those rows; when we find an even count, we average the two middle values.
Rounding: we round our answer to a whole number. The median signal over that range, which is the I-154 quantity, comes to 170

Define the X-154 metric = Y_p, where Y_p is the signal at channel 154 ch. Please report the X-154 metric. 170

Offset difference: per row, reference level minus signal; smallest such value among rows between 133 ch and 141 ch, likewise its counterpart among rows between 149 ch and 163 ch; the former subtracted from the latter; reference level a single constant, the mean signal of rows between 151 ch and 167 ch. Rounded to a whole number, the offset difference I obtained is -59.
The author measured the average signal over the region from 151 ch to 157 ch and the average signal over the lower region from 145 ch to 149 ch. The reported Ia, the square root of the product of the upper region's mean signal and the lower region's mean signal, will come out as 145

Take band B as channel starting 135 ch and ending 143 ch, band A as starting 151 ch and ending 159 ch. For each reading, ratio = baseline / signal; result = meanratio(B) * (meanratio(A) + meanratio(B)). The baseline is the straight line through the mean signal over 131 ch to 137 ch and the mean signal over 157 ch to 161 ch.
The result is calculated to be 3.96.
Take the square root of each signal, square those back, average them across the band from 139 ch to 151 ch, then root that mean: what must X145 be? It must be 10.6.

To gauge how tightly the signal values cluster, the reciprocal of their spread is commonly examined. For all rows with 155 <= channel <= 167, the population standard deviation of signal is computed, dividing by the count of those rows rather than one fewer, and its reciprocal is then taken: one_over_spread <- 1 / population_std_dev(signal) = 0.12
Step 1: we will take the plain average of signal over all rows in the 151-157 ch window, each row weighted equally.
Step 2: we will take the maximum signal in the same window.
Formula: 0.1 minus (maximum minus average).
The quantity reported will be -5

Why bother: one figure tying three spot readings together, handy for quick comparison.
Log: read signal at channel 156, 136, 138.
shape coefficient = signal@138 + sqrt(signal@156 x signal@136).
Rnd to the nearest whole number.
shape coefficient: 237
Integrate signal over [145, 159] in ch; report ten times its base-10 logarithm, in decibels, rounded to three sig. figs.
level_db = 33.4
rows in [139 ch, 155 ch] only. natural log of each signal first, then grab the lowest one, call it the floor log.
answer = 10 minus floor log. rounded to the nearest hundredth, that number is 5.56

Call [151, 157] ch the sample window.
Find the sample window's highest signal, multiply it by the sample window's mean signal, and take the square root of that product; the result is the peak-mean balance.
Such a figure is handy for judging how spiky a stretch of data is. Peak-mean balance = 173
